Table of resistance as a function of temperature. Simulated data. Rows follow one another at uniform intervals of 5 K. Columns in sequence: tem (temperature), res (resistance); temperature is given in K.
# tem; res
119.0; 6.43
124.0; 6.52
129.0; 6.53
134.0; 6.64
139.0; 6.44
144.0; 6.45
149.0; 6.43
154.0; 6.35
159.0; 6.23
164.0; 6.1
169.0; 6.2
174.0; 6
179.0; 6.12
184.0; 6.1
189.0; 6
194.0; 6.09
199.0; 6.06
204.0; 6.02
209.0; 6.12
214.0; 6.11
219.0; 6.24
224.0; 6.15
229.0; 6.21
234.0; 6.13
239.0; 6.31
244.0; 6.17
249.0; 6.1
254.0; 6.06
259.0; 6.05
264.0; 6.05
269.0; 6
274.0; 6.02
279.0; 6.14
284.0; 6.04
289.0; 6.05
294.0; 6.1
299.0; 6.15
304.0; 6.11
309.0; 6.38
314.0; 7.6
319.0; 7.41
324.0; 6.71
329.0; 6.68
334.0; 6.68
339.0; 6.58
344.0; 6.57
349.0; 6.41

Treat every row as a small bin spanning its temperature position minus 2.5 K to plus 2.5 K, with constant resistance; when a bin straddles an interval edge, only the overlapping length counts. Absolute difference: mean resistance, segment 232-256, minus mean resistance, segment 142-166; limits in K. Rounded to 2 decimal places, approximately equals 0.16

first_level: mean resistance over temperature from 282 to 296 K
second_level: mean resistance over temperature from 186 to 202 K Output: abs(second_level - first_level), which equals 0.01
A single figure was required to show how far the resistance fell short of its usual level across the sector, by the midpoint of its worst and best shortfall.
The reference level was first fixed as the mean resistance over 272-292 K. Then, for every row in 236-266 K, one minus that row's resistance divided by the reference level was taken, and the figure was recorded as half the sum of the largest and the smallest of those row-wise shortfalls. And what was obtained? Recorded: -0.019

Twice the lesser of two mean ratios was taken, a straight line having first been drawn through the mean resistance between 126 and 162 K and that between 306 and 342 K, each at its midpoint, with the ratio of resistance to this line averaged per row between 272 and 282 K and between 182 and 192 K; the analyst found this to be 1.80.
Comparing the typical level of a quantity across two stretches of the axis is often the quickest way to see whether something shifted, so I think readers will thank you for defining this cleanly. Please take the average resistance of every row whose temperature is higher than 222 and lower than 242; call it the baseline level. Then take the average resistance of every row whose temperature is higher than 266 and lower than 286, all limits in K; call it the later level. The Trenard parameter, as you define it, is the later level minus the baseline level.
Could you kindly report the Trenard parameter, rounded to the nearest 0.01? -0.15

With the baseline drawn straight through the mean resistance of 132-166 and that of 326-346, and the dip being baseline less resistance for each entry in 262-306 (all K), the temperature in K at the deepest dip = 269.0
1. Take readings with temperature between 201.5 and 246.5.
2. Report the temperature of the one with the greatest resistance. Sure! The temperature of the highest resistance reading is 239.0 K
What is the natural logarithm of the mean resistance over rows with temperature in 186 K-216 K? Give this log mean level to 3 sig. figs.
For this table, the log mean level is 1.80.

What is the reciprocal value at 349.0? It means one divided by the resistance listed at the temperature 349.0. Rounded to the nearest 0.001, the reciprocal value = 0.156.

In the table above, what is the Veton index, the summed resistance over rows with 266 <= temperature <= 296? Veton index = 36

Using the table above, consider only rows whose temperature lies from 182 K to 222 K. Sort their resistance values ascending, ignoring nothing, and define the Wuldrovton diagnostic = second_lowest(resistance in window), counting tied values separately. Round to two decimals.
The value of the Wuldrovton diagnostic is 6.02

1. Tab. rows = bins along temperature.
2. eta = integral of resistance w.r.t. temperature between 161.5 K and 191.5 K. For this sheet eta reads 183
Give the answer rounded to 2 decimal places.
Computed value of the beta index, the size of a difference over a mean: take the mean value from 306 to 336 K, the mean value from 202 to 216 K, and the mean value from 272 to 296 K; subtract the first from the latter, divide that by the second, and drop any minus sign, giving 0.14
